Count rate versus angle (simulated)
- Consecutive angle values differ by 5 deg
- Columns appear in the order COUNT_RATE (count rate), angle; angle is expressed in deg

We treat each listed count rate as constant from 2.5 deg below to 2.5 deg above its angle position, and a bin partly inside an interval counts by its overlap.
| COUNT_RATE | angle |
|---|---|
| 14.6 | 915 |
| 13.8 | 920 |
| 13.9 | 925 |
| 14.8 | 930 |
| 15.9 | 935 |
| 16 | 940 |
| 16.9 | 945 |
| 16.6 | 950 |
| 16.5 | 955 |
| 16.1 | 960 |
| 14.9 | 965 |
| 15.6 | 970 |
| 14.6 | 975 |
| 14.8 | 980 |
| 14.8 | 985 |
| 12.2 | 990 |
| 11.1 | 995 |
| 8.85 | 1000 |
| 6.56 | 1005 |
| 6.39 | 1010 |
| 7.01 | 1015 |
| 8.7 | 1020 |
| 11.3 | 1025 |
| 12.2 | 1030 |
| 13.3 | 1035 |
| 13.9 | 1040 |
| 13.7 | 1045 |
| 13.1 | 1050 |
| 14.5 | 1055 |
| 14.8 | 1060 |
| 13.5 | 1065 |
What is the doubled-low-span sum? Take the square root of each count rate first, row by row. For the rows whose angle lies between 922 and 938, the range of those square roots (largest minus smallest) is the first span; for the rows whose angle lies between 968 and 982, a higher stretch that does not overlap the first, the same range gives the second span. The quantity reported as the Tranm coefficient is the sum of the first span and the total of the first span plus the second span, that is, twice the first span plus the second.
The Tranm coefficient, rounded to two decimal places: 0.65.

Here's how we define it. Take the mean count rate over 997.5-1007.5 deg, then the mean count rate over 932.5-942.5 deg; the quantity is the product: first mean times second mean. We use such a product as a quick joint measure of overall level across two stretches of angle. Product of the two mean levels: 123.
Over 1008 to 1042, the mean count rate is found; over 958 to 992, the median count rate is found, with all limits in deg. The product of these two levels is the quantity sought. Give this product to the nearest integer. 154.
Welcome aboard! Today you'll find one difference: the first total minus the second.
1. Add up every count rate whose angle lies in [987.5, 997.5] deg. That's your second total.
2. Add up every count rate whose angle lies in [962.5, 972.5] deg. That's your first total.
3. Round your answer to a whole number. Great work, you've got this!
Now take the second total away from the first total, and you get 7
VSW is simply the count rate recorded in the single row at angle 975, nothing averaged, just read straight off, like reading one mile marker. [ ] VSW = 14.6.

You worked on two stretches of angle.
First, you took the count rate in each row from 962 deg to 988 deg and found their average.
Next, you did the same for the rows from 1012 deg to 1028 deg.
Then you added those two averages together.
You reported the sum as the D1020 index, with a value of 23.9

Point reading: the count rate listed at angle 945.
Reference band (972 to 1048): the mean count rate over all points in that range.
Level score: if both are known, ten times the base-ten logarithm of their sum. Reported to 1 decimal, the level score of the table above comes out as 14.5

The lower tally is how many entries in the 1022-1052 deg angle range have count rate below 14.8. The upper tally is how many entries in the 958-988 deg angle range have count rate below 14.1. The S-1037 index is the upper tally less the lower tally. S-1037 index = -6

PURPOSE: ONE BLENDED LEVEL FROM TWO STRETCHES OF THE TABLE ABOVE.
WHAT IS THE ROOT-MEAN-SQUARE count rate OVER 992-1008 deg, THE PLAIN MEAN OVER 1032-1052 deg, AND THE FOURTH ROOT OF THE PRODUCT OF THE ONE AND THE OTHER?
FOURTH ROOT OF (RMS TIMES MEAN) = 3.32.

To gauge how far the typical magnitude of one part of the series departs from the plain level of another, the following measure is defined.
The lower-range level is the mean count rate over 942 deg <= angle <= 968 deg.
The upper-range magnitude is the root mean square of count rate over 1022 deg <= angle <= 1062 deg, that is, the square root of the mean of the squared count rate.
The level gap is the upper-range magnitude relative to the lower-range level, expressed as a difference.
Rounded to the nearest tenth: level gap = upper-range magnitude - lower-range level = -2.8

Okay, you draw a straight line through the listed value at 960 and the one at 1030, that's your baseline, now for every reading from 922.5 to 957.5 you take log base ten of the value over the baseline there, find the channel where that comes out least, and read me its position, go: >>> 925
